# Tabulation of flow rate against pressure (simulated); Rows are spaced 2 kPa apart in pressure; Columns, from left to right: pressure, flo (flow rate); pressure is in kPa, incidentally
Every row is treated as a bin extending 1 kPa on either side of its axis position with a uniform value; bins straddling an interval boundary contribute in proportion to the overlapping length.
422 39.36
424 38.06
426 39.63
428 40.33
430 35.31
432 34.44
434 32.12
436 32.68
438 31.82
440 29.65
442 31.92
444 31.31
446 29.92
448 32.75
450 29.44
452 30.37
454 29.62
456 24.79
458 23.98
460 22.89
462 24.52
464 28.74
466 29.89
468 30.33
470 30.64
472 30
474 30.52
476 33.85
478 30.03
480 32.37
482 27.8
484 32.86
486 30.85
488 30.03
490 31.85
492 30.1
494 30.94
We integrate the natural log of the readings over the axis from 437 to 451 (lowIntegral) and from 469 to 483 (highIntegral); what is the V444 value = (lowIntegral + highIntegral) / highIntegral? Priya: 2.00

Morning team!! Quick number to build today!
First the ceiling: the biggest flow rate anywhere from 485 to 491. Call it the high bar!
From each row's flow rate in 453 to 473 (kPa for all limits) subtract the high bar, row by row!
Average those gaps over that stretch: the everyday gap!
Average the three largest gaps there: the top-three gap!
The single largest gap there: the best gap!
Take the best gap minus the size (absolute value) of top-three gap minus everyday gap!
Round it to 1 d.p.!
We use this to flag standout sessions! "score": -4.0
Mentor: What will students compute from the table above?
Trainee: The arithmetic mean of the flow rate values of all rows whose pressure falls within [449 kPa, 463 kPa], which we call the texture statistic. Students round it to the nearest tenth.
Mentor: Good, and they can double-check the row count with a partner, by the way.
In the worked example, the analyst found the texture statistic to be 26.5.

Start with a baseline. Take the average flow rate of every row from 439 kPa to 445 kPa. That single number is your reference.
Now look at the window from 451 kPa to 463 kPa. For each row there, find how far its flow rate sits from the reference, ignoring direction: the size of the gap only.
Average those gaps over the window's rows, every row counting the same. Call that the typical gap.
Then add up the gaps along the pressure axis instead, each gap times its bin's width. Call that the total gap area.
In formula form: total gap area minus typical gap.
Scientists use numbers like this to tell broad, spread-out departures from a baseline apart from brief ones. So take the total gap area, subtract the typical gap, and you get 54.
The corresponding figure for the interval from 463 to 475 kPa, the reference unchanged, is 10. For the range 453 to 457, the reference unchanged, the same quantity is 11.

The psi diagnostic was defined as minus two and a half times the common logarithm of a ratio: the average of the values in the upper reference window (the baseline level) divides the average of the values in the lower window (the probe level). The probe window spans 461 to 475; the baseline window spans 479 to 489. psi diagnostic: 0.056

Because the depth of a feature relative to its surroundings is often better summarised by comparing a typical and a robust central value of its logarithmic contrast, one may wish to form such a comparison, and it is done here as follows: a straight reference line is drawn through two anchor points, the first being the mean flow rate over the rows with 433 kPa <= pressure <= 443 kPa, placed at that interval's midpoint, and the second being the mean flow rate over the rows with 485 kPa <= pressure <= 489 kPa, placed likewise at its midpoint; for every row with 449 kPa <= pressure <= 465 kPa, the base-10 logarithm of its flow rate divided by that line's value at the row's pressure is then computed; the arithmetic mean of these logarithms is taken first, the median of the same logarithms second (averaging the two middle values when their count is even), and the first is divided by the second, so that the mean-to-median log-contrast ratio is 1.0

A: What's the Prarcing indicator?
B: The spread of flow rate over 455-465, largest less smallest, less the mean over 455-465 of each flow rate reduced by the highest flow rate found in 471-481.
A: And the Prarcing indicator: 14.7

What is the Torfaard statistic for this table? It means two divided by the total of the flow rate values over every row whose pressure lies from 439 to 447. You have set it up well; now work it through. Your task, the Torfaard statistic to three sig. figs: 0.0163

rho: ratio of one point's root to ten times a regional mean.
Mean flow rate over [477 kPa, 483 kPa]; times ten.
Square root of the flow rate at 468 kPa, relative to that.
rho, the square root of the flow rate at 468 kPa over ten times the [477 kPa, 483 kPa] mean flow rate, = 0.0183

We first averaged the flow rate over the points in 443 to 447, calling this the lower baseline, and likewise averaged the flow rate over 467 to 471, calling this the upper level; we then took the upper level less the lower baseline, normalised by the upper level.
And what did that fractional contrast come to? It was 0.0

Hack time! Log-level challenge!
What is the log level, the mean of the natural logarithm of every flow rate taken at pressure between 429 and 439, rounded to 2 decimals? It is 3.50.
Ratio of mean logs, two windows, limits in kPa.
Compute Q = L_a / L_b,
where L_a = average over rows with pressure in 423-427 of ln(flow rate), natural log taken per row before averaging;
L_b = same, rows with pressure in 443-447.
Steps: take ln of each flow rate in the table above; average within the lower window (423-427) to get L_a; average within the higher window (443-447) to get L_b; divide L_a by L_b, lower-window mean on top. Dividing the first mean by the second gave 1.07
